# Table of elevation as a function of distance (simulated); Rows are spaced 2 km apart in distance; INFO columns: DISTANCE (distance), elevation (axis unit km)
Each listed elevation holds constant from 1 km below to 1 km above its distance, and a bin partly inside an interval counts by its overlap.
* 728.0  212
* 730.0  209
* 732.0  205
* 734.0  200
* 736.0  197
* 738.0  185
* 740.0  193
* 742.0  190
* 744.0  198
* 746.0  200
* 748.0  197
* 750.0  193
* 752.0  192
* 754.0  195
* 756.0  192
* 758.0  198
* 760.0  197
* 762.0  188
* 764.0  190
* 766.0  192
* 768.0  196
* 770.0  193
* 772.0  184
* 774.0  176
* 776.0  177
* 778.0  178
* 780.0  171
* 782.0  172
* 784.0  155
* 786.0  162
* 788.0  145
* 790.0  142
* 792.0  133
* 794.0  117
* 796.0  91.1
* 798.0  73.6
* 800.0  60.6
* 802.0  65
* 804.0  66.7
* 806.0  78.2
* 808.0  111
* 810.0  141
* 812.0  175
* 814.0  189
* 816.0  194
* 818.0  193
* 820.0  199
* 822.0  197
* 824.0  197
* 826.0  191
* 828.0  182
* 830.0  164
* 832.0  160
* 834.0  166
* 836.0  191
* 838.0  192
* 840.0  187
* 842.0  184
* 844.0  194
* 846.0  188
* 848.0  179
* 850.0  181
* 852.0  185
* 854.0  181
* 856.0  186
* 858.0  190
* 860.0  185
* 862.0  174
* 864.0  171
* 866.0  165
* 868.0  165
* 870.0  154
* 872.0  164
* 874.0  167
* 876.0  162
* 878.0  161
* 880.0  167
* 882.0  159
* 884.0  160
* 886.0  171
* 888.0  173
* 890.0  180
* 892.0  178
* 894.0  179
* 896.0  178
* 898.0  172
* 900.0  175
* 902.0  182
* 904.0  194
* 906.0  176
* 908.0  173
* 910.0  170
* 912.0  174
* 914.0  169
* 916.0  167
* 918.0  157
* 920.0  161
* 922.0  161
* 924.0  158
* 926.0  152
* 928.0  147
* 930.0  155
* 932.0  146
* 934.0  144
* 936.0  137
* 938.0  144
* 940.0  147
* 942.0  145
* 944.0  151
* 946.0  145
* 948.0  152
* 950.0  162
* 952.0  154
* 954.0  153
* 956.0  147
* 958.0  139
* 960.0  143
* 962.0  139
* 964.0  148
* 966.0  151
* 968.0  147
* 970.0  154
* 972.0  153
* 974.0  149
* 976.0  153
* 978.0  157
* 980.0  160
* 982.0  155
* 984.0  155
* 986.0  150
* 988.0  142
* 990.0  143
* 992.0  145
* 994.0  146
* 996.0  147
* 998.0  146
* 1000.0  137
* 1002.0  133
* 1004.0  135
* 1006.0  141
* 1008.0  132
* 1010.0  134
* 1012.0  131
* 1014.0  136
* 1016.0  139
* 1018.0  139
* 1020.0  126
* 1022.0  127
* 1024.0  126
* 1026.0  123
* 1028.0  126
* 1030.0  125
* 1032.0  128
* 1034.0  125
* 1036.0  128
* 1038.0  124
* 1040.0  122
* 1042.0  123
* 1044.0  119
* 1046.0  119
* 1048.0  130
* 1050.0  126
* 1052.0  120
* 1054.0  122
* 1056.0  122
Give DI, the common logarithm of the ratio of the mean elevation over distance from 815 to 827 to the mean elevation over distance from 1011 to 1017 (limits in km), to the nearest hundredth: 0.16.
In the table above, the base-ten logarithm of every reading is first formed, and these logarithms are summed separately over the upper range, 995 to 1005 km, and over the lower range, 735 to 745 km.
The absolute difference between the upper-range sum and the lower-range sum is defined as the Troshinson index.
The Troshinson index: 0.70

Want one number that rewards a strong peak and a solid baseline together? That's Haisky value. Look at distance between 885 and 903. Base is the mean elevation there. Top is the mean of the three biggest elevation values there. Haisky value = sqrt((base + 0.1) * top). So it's 178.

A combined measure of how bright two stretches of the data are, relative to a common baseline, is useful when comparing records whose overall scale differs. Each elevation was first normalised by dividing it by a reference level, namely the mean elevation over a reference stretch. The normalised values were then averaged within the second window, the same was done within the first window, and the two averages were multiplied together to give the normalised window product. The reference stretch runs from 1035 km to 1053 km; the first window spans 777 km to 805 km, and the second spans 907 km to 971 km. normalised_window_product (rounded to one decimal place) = 1.2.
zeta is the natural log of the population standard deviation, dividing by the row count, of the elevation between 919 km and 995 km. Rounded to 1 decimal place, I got 1.8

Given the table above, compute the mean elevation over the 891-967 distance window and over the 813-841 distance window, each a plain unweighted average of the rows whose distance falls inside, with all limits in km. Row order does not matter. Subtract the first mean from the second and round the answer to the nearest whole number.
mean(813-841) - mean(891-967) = 27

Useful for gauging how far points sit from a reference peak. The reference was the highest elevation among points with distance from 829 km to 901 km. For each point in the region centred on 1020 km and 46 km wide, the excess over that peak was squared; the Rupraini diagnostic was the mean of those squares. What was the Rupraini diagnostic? 4050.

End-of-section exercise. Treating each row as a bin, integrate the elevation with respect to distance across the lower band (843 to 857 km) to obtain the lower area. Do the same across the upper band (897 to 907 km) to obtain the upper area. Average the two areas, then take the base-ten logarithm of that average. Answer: 3.34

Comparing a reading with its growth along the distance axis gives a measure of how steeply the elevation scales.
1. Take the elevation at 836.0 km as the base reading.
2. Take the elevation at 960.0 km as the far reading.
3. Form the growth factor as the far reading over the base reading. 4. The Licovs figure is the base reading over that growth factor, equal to 255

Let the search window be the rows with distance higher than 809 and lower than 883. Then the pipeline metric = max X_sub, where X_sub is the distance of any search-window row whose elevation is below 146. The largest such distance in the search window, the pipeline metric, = 810.0 km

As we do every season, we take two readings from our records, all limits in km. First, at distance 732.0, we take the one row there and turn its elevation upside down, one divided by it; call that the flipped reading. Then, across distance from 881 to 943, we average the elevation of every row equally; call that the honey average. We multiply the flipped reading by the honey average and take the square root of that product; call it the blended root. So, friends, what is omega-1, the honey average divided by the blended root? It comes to 183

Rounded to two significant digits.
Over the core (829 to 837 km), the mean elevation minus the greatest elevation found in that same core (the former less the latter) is -21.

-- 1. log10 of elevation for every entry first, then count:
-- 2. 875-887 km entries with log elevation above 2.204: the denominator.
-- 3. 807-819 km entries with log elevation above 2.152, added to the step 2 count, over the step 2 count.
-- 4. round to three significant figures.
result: 1.80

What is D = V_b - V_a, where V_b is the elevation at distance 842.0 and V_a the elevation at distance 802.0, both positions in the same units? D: 119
